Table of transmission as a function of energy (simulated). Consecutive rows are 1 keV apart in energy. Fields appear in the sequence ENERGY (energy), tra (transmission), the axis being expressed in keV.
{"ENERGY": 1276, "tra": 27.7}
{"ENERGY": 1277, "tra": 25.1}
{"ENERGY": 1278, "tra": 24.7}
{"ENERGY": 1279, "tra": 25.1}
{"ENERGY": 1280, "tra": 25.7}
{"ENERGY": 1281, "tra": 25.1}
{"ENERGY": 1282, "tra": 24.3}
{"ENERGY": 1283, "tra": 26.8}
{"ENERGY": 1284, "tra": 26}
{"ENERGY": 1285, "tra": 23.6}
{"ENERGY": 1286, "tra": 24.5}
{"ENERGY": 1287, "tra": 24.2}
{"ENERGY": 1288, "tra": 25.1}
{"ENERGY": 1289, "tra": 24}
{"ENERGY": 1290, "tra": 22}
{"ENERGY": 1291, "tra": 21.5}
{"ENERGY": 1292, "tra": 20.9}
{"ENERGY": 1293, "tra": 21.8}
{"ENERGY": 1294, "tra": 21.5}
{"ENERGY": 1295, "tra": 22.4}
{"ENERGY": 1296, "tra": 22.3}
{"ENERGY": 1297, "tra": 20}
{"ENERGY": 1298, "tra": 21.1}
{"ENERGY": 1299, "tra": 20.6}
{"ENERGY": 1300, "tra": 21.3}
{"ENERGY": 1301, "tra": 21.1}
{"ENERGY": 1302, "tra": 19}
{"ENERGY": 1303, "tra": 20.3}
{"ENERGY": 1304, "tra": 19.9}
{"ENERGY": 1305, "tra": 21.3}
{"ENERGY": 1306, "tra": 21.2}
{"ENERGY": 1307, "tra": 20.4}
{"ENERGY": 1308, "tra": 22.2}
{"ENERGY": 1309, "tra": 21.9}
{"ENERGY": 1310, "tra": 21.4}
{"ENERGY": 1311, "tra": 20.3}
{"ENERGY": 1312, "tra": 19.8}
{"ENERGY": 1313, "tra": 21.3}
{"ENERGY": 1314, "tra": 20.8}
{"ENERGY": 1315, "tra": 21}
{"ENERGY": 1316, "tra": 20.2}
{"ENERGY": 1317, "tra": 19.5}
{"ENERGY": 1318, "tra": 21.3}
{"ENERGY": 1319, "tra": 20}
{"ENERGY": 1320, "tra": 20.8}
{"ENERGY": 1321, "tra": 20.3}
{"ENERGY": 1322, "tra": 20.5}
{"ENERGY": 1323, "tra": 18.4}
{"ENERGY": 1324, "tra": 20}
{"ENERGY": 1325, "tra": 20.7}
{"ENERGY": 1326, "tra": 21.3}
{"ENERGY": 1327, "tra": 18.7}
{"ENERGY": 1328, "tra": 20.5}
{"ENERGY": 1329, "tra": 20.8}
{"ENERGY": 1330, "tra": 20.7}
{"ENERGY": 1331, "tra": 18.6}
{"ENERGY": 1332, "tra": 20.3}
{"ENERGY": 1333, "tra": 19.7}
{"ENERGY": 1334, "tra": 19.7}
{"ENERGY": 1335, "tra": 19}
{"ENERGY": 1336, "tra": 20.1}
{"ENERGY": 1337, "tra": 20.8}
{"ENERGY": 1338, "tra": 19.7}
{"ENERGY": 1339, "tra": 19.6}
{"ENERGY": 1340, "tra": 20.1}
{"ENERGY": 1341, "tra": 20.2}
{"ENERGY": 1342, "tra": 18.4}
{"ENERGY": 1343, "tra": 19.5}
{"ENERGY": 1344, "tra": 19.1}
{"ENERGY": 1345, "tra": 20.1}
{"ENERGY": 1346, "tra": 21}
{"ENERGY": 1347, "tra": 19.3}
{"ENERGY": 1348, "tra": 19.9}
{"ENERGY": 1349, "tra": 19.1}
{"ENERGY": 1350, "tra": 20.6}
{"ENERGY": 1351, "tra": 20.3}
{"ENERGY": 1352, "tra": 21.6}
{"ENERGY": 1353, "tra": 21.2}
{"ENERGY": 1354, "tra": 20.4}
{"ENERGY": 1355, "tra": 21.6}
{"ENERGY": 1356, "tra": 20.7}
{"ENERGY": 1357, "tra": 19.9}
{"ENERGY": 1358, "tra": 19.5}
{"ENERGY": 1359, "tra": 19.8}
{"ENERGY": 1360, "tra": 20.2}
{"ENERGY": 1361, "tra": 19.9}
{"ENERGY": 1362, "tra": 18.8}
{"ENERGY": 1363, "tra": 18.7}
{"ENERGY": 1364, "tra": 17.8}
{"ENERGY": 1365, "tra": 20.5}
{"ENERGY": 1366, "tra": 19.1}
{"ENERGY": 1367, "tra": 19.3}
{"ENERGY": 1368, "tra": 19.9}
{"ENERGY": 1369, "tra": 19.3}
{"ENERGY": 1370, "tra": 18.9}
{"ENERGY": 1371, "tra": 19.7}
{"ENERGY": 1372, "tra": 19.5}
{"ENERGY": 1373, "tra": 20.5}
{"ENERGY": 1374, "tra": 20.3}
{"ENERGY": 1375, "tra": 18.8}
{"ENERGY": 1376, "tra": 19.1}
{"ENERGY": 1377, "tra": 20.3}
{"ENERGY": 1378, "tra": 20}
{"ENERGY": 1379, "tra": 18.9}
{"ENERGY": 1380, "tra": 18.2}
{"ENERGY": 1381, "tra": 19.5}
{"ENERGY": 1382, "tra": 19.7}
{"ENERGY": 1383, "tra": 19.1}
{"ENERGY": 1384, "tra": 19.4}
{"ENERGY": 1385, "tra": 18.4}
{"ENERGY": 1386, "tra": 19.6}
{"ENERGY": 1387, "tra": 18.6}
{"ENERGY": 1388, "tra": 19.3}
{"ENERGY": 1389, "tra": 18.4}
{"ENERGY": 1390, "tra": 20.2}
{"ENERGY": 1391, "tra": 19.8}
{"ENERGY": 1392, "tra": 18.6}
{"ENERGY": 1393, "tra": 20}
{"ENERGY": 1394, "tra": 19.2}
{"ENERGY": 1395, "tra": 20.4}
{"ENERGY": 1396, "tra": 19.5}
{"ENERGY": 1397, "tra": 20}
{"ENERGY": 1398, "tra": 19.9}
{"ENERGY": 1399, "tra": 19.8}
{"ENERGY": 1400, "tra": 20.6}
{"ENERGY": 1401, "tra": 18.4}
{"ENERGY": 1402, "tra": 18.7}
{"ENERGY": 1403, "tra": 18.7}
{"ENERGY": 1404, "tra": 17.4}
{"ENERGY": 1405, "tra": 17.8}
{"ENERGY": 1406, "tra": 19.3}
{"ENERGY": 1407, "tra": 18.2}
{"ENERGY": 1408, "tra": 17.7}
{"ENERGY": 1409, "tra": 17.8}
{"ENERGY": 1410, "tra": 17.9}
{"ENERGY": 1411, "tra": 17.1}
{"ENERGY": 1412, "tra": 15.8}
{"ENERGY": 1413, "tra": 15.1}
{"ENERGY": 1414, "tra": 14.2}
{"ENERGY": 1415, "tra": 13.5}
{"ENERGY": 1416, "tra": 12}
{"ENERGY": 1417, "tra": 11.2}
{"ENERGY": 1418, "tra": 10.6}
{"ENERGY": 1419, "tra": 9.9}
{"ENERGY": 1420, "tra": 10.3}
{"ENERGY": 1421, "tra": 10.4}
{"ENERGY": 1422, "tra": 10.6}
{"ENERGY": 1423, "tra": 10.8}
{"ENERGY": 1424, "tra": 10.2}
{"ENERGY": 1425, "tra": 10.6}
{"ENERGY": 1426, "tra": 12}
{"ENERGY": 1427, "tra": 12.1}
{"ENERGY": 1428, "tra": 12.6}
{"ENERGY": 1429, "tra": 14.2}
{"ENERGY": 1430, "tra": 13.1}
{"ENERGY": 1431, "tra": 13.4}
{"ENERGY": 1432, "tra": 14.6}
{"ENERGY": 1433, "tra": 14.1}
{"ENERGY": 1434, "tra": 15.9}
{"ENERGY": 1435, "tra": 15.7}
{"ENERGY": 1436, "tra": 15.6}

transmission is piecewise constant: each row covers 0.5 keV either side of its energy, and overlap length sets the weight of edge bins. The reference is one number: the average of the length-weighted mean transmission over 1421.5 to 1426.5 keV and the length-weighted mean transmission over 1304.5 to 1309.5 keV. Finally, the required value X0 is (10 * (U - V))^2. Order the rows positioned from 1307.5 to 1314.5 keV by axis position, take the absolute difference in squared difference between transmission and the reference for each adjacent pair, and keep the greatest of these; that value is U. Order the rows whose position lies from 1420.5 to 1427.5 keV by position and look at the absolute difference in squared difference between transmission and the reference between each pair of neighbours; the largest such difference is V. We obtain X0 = 4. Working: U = 13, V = 13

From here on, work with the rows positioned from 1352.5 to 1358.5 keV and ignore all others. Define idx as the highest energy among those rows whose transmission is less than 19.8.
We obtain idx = 1358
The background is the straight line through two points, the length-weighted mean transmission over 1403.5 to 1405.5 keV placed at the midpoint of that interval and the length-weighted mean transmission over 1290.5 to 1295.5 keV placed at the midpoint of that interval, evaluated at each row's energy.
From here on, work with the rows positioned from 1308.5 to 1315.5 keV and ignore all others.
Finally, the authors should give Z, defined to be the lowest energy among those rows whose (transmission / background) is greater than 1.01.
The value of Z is 1309 keV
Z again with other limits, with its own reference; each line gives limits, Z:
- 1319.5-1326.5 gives 1325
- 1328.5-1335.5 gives 1329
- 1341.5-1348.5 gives 1345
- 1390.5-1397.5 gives 1391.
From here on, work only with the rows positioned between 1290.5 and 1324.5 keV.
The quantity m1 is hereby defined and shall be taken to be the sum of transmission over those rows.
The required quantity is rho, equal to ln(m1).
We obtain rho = 6.6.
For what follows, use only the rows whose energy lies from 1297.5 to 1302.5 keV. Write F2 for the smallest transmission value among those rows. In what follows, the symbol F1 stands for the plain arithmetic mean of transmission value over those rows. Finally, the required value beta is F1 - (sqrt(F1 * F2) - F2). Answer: 19.8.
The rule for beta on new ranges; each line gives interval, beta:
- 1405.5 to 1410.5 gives 17.9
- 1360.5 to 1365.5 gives 18.5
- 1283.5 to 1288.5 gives 24.1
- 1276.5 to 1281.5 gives 24.9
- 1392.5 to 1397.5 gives 19.5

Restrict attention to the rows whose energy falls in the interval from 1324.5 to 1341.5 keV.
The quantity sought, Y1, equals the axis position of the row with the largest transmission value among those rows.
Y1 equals 1326 keV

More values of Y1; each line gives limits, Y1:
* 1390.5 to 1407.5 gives 1400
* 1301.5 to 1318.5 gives 1308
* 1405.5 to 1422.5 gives 1406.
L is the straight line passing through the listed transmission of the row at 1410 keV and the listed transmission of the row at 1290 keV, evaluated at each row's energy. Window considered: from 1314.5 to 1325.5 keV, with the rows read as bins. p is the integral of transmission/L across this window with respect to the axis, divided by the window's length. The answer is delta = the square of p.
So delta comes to 0.93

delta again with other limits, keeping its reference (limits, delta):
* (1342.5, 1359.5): 1.03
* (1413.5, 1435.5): 0.51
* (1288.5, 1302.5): 0.96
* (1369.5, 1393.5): 1.05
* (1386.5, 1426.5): 0.81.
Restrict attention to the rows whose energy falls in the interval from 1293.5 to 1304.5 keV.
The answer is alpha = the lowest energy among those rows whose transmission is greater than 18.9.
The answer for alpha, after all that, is 1294 keV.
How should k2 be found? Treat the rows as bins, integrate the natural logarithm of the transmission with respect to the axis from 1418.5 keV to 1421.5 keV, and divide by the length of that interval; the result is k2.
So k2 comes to 2.32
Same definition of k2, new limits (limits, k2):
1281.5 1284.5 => 3.25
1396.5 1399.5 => 2.99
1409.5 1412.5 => 2.83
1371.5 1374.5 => 3.00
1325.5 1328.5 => 3.00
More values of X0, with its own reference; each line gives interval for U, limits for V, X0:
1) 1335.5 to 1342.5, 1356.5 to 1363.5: 1885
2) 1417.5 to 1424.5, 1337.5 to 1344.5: 1043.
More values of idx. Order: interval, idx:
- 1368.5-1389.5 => 1389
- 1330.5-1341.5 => 1339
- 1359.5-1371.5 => 1371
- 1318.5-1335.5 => 1335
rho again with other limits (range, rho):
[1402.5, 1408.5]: 4.7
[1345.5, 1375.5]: 6.4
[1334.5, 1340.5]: 4.8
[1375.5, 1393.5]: 5.8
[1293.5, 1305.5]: 5.5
